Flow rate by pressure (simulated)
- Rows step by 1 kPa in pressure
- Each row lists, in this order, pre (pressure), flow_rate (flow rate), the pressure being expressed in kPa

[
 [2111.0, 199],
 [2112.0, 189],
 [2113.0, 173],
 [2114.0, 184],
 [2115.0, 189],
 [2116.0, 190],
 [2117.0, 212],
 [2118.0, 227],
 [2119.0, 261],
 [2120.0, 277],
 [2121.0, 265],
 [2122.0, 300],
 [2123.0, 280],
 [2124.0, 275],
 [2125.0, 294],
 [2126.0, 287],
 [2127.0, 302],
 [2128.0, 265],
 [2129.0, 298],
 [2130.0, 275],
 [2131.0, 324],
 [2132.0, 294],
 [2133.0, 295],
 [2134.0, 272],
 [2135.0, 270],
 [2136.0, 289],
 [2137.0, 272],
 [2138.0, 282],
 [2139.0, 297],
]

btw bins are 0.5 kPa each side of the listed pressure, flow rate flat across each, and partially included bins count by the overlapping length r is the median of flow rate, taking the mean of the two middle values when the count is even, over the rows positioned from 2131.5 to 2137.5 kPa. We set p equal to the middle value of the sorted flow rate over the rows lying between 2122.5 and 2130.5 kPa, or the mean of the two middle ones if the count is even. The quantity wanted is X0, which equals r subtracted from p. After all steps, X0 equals 3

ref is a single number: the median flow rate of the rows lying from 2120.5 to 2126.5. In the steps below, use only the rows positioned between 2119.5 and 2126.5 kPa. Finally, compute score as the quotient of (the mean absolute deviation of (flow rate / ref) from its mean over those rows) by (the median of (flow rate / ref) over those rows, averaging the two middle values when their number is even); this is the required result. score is 0.034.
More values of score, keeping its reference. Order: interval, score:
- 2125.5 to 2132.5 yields 0.048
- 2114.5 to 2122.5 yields 0.146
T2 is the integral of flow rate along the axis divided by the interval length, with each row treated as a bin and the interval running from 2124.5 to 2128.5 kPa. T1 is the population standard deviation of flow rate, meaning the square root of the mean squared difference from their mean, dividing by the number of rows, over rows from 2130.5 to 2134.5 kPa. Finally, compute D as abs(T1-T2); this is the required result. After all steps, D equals 269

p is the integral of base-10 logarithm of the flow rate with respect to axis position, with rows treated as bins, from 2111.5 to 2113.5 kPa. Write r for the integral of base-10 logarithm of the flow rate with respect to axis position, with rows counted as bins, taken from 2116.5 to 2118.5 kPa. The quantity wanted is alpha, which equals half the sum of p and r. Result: 5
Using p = 5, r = 5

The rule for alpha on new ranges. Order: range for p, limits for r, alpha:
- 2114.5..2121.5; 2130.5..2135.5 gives 14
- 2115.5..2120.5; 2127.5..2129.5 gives 8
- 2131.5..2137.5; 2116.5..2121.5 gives 13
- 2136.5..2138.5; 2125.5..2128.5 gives 6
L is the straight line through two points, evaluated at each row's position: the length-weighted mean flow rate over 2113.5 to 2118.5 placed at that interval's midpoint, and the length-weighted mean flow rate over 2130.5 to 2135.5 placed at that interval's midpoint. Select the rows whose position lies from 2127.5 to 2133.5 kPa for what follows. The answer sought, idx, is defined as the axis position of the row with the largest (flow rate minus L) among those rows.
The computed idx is 2131.0 kPa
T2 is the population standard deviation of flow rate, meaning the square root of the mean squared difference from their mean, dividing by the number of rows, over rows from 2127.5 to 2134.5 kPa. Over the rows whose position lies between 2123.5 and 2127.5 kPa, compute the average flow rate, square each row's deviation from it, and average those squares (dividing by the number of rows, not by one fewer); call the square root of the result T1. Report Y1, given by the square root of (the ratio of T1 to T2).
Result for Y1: 0.73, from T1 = 9.9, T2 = 18.6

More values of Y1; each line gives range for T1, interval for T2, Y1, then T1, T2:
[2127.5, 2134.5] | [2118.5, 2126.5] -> 1.22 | 18.6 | 12.6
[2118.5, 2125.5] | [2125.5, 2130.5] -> 0.97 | 13.1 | 13.9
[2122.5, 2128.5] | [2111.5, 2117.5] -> 1.02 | 12.2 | 11.6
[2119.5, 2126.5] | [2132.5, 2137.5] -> 1.04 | 11.1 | 10.3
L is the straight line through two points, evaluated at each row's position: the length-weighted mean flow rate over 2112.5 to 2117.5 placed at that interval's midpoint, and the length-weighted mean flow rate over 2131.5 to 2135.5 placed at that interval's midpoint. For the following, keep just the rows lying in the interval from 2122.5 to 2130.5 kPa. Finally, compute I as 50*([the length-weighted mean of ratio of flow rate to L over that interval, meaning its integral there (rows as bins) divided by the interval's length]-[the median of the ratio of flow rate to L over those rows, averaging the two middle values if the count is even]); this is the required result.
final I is -1.0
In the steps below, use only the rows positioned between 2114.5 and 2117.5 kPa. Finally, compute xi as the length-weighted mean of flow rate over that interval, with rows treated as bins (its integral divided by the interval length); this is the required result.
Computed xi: 197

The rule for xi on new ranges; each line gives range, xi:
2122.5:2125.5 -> 283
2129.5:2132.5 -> 298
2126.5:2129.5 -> 288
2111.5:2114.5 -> 182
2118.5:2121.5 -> 268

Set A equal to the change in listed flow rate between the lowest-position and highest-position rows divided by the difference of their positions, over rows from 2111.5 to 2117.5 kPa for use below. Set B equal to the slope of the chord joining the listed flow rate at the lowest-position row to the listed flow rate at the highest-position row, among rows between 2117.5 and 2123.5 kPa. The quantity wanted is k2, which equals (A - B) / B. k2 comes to -0.6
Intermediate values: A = 5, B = 11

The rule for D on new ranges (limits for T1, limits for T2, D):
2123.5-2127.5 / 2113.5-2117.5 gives 184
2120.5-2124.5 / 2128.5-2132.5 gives 285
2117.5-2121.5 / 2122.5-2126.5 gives 265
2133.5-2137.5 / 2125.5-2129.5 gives 280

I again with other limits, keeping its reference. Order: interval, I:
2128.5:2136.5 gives 0.0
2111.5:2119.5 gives 1.2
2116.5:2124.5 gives -0.4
